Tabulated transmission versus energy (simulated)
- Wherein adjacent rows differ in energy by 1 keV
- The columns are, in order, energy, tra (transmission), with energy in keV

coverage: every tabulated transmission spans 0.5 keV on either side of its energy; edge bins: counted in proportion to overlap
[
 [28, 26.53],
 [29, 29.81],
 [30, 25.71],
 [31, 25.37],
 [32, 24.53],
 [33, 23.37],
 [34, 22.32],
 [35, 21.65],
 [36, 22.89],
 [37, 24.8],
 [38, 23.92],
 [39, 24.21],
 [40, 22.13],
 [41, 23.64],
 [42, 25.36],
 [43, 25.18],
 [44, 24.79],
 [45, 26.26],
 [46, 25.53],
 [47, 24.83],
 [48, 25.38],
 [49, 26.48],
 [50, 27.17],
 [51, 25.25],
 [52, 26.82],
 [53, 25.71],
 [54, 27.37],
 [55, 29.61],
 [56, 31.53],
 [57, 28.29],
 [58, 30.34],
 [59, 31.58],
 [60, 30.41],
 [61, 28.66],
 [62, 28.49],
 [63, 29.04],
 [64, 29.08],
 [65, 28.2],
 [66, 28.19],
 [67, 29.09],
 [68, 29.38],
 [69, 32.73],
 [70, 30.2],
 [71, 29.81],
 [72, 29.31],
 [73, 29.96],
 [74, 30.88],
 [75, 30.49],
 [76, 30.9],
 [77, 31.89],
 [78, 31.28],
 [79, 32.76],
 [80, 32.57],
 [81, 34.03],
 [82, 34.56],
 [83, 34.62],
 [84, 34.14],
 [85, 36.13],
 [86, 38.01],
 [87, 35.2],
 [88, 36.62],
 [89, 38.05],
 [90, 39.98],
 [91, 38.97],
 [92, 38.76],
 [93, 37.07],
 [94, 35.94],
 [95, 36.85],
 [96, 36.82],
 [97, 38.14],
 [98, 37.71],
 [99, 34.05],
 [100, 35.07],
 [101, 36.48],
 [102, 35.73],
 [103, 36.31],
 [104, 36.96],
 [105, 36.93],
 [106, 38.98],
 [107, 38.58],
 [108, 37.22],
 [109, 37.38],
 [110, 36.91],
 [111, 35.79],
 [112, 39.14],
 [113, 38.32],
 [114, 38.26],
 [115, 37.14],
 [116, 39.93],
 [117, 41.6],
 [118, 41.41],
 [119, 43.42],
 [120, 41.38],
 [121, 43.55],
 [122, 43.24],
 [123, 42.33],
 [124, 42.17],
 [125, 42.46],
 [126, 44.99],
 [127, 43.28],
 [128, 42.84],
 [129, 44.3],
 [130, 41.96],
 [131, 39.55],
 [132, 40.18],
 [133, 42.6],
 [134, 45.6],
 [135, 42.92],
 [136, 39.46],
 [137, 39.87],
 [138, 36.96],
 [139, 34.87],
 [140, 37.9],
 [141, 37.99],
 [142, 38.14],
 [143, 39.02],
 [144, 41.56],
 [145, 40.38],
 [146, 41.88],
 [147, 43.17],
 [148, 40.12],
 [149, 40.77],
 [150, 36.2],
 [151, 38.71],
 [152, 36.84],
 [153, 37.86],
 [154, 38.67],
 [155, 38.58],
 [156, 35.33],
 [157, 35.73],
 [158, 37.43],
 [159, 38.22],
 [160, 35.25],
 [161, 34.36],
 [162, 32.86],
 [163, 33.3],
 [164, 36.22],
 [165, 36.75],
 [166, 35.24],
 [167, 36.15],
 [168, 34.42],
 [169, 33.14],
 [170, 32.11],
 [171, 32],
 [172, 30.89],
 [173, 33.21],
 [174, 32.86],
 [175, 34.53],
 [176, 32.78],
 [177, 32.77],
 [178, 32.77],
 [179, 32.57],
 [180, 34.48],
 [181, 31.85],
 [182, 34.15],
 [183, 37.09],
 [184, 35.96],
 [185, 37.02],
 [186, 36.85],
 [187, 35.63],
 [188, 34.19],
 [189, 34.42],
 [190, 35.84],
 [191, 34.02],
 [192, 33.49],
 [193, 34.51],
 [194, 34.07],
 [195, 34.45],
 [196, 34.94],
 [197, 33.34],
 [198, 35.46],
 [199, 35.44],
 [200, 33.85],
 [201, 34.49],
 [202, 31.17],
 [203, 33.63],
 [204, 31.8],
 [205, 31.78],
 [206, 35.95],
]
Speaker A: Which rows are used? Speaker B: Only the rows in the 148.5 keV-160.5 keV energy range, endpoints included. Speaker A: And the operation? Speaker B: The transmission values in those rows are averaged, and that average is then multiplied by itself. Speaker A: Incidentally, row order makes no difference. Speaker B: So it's 1404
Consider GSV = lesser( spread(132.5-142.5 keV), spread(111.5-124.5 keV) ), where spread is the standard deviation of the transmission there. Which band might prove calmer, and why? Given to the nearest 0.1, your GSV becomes 2.1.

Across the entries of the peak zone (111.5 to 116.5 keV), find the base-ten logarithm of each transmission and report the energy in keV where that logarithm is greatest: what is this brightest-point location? 116 keV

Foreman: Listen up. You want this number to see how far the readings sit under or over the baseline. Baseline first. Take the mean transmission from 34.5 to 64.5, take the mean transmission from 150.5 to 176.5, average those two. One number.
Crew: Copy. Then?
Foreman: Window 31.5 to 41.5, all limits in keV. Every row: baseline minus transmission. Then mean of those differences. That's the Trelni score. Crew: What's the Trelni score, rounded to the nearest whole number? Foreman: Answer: 7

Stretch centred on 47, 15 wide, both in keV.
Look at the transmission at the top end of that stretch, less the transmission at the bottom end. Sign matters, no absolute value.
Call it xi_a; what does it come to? 5.2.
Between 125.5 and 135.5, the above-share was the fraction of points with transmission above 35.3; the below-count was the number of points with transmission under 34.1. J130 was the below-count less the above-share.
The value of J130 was -1.0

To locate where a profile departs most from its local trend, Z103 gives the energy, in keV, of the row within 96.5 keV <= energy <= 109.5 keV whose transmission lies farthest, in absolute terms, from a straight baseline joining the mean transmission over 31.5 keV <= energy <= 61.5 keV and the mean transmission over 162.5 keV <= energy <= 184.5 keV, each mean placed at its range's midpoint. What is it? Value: 106 keV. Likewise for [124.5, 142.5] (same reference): 134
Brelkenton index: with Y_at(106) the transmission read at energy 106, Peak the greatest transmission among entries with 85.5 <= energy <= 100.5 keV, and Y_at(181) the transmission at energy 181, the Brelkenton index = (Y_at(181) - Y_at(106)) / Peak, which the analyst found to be -0.18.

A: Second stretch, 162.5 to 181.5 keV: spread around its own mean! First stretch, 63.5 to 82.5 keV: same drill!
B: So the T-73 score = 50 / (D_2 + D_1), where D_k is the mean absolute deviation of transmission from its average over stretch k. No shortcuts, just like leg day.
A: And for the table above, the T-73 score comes 17.5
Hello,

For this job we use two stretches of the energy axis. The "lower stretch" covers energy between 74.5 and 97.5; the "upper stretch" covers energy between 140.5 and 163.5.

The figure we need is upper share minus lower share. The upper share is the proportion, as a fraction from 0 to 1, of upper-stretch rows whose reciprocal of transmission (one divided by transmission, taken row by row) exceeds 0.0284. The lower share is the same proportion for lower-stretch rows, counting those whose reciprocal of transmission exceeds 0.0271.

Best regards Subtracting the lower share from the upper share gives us -0.6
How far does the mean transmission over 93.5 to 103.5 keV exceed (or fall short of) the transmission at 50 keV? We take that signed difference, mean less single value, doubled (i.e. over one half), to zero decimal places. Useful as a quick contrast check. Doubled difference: 18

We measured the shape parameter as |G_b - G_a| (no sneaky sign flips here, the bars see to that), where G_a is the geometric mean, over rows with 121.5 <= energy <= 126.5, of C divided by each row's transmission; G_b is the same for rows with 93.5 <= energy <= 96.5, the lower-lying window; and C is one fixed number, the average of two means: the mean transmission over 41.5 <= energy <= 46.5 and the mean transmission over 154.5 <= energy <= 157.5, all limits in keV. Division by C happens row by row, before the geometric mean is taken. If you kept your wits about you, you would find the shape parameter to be 0.13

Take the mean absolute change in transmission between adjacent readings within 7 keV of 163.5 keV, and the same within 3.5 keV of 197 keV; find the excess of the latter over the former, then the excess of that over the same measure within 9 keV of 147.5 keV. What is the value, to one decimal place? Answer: -2.0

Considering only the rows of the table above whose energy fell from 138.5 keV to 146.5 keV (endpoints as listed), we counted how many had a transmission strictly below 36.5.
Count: 1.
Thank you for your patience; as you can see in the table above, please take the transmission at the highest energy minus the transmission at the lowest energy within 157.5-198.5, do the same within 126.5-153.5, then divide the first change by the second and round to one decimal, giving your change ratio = 0.4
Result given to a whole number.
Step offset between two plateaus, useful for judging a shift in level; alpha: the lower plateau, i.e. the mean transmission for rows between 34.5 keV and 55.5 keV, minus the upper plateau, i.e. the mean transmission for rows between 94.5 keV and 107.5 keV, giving -12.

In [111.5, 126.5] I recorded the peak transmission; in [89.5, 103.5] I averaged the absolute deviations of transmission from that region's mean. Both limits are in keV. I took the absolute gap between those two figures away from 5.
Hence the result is -39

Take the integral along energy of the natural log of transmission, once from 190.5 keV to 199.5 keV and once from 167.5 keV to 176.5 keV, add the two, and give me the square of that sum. 4004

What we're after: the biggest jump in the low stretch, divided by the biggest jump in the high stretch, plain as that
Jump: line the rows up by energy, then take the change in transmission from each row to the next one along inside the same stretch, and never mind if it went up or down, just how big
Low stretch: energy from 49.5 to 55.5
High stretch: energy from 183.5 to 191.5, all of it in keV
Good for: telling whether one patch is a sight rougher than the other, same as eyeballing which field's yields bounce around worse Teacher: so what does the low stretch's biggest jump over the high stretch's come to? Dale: 1.2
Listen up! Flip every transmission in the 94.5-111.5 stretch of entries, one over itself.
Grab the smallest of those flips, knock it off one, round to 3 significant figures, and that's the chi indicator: 0.974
